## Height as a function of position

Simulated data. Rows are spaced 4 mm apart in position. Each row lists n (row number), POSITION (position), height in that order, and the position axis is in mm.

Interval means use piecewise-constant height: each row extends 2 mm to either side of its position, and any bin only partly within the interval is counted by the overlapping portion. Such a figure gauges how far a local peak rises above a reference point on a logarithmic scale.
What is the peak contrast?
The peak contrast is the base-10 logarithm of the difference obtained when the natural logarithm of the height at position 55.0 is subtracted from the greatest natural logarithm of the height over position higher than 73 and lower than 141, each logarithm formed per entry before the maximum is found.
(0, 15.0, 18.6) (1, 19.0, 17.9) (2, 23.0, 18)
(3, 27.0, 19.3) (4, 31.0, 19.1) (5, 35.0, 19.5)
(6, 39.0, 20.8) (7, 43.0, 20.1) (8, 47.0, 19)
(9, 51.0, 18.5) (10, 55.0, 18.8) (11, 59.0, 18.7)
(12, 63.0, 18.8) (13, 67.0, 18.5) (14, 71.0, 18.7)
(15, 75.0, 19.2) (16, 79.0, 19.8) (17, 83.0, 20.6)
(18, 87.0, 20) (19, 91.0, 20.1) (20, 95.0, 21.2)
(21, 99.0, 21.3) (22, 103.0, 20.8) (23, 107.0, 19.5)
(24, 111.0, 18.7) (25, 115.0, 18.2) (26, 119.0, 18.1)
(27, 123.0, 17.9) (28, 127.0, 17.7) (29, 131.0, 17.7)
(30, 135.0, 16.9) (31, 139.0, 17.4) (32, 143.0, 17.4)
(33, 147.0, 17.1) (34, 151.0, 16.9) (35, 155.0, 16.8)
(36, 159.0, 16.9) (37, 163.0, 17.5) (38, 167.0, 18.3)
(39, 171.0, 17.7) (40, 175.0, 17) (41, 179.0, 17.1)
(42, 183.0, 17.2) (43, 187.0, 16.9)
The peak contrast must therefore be -0.90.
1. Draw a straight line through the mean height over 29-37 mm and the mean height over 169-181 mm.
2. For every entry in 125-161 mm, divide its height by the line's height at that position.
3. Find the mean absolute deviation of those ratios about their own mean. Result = 0.012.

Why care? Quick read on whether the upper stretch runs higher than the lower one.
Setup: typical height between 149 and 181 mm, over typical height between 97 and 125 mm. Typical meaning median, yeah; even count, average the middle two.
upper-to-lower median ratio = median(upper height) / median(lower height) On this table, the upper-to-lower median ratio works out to 0.91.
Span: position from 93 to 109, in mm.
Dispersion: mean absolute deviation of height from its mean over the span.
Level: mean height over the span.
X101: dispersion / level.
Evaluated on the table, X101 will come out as 0.029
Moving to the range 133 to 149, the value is 0.012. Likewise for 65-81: 0.024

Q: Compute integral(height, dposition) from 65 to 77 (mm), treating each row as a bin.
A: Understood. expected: 226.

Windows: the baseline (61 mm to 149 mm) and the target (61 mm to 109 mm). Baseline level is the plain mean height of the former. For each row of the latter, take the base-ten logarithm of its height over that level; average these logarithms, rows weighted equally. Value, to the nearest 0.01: 0.02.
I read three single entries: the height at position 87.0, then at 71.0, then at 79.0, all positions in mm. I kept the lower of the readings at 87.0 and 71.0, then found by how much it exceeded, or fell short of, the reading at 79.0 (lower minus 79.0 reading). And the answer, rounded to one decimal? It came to -1.1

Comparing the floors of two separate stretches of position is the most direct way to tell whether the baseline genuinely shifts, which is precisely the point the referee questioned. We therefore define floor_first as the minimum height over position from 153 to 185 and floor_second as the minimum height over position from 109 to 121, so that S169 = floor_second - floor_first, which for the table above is 1.3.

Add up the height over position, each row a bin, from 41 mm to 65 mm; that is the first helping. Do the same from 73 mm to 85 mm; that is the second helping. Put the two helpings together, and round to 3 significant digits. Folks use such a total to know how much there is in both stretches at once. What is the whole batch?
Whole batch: 694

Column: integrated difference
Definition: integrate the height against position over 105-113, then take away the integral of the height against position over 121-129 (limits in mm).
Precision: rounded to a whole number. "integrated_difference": 10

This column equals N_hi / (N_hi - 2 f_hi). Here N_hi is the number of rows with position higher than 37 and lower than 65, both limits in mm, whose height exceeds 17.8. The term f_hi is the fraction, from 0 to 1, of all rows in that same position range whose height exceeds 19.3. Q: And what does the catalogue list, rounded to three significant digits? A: 1.09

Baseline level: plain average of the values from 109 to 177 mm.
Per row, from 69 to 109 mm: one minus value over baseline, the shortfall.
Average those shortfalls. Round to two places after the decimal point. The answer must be -0.15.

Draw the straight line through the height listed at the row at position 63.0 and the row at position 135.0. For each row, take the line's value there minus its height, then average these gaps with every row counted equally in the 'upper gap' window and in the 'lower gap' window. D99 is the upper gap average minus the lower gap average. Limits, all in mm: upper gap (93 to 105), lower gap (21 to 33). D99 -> -4.2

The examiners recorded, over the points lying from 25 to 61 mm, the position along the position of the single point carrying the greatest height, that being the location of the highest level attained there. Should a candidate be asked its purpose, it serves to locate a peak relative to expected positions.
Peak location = 39.0 mm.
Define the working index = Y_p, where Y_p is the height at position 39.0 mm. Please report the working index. 20.8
